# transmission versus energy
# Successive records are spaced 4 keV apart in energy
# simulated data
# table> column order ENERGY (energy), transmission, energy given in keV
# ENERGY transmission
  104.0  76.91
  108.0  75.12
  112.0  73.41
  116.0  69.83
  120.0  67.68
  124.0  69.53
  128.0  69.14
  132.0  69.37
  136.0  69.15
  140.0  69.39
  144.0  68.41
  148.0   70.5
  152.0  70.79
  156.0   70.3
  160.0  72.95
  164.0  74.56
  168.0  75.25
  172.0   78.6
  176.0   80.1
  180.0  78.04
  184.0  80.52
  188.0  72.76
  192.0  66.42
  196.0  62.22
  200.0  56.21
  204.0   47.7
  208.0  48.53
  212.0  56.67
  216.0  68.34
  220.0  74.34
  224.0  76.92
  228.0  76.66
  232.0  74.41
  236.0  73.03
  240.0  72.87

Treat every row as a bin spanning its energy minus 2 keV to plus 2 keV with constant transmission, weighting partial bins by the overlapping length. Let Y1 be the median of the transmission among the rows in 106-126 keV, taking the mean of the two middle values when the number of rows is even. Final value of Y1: 69.8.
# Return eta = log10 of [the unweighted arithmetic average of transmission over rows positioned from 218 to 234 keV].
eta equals 1.88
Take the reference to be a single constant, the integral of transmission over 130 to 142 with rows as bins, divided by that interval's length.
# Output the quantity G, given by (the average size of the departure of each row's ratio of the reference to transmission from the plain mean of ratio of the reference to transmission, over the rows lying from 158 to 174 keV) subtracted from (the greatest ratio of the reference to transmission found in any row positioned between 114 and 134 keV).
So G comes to 1.00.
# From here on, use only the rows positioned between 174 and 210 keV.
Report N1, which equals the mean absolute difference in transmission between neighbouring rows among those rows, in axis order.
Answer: 4.77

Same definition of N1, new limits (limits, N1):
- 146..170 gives 1.15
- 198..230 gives 5.43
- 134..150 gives 1.10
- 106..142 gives 1.30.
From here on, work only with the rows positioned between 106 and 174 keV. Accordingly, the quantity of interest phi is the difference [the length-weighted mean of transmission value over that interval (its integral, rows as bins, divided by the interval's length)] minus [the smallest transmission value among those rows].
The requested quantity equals 4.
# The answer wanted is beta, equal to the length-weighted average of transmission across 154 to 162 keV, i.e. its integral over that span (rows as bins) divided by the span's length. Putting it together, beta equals 72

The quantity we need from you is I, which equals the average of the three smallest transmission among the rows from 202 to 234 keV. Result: 51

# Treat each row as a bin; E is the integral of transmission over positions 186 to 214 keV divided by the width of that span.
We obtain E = 59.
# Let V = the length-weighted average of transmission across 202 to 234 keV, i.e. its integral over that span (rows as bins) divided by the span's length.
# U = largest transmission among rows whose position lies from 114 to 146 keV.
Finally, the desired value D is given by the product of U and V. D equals 4570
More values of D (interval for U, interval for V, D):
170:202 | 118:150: 5568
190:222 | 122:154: 5169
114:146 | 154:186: 5327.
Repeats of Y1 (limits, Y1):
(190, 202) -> 62.2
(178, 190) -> 78.0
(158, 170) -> 74.6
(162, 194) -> 76.6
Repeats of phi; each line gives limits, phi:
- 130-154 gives 1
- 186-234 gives 17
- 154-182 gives 5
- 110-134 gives 2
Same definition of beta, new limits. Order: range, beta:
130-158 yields 70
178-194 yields 74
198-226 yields 61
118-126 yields 69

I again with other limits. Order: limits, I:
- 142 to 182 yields 70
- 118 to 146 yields 68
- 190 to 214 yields 51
